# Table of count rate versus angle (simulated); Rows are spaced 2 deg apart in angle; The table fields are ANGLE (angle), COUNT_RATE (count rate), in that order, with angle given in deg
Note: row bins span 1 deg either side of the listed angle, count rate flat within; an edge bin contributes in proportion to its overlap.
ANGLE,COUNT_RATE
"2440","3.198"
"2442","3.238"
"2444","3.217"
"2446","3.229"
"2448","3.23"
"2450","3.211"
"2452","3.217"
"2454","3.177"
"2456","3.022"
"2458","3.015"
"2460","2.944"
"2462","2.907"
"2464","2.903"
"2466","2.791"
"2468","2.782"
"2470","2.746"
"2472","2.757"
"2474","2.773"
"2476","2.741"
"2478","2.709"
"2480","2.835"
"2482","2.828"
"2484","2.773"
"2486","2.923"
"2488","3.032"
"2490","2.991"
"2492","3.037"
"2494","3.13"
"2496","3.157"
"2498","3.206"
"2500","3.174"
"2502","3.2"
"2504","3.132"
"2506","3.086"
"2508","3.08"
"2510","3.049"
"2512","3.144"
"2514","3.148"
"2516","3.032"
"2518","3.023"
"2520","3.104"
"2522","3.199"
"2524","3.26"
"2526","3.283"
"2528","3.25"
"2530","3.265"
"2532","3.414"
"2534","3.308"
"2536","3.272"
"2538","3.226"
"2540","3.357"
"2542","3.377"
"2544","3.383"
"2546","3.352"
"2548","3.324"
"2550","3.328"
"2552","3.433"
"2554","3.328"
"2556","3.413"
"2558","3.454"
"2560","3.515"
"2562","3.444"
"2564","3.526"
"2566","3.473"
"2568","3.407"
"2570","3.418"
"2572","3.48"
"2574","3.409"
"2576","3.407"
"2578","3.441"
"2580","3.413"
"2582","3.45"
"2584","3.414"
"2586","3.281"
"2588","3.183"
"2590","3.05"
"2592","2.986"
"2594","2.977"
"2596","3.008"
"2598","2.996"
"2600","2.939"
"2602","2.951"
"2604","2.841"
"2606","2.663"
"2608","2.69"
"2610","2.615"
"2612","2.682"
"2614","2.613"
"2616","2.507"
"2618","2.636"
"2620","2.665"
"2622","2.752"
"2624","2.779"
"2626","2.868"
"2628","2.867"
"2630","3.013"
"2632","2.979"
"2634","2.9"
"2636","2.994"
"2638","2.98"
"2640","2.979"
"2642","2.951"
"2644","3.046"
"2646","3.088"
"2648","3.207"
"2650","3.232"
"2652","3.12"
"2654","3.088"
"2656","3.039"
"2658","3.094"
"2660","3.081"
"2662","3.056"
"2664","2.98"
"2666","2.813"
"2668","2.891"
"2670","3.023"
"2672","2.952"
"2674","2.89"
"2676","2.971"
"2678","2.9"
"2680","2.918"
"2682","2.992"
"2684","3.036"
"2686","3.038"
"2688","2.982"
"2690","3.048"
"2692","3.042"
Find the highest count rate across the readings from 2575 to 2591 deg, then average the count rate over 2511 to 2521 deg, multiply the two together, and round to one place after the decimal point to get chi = 10.7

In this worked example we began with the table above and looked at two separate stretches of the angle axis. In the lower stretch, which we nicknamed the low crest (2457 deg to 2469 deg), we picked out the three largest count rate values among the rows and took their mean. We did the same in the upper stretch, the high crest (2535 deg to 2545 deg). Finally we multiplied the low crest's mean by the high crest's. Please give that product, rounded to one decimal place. 10.0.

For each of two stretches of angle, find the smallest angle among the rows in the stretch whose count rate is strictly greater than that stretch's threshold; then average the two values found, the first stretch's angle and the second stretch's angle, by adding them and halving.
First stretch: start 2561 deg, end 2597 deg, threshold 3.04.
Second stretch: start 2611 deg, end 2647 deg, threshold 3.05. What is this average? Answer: 2604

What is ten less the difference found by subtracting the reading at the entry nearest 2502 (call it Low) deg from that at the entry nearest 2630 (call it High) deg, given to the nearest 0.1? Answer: 10.2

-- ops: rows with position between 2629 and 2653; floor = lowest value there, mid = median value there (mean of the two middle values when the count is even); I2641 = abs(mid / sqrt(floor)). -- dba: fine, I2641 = 1.76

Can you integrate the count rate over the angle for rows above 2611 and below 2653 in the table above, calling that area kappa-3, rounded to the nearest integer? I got 122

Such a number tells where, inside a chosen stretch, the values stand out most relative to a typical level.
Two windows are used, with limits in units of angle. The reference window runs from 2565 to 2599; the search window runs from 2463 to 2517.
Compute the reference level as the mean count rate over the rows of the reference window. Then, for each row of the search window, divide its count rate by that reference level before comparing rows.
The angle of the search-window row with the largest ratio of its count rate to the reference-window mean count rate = 2498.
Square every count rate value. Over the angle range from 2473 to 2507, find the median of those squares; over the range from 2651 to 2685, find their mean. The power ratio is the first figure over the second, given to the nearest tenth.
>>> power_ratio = 1.0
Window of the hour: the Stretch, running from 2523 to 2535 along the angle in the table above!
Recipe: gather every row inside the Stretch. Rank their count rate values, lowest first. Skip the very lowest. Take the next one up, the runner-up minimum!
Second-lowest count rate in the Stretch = 3.26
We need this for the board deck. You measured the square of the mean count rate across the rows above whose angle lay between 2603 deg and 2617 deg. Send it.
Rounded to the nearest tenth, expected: 7.1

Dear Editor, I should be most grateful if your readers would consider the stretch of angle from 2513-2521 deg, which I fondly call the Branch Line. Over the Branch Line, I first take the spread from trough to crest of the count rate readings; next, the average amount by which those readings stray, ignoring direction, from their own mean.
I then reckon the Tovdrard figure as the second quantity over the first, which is 0.39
